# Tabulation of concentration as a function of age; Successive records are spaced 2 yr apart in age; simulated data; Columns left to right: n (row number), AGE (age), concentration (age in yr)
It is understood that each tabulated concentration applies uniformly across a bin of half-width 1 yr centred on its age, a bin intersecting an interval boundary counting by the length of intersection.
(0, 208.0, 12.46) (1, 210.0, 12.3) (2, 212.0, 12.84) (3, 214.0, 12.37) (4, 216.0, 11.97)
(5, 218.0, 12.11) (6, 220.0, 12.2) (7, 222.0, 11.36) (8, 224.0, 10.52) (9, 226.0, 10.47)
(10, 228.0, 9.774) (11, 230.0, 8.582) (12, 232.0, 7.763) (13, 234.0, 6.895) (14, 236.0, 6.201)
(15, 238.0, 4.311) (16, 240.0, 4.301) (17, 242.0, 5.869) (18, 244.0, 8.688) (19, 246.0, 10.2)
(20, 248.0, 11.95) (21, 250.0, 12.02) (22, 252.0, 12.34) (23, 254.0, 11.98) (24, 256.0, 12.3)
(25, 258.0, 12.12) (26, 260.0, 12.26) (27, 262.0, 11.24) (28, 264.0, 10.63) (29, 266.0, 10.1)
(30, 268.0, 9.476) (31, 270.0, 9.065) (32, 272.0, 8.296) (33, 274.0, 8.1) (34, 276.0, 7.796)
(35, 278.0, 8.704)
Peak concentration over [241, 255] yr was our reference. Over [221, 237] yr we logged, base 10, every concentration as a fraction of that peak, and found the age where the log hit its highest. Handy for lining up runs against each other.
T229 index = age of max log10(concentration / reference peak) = 222.0 yr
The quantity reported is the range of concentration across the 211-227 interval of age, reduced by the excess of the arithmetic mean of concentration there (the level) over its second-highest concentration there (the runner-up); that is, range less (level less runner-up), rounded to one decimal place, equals 3.0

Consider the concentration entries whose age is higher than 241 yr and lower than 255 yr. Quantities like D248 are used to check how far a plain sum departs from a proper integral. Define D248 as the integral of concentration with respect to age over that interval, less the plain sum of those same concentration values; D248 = 73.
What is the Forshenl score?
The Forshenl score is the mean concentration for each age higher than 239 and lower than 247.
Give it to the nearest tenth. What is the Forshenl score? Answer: 7.3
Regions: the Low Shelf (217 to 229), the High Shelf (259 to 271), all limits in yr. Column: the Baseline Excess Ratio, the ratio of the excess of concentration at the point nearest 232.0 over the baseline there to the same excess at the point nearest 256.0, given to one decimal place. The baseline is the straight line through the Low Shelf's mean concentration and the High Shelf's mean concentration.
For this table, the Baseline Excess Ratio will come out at -1.9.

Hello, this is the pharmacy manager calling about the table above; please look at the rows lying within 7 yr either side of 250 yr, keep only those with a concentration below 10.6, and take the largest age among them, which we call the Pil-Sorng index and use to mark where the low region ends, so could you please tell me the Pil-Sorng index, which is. 246.0 yr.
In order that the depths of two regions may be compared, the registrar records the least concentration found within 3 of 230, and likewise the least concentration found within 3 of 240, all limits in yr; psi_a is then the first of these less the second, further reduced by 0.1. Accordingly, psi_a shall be 3.4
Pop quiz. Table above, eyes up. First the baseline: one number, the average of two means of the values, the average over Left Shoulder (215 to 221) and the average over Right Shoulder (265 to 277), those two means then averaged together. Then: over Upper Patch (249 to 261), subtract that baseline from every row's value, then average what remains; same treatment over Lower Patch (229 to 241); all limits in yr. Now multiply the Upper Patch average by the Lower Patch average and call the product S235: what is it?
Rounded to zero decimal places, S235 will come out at -7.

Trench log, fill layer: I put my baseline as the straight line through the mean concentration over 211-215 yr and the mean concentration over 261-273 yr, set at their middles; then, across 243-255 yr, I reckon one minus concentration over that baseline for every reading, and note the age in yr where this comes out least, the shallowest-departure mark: 252.0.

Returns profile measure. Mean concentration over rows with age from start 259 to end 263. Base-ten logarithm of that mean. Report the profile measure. 1.07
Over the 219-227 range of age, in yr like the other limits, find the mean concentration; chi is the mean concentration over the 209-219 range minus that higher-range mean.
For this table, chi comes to 1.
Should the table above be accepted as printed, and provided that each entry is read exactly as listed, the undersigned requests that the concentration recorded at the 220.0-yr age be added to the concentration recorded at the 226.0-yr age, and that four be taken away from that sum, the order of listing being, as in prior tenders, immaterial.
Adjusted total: 19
